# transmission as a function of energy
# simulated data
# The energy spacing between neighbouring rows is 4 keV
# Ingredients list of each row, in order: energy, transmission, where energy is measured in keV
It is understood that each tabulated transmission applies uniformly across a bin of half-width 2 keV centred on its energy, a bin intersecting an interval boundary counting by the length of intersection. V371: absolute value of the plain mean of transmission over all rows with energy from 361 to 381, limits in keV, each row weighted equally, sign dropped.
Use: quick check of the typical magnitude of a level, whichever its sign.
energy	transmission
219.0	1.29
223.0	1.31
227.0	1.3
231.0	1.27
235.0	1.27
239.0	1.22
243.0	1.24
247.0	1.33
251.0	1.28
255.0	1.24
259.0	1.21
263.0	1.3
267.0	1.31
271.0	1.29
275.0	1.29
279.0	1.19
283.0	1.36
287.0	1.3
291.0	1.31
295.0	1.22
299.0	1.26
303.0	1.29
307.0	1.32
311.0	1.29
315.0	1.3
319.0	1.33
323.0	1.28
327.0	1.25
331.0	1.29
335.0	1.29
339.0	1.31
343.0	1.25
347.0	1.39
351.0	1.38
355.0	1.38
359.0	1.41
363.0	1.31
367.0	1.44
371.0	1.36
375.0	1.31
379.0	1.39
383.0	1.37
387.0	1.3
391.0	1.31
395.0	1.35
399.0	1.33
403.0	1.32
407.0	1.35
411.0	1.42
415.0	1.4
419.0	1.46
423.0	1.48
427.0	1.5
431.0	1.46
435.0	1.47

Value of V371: 1.362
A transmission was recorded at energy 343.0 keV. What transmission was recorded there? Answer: 1.25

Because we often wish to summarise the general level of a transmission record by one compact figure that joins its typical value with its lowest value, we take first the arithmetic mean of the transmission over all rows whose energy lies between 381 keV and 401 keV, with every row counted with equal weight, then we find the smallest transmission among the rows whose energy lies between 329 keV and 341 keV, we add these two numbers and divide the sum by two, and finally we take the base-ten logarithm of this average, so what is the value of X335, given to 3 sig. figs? 0.118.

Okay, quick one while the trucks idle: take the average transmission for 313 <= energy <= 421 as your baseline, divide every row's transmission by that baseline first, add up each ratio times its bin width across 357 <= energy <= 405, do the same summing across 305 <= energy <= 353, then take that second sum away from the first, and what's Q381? 1.5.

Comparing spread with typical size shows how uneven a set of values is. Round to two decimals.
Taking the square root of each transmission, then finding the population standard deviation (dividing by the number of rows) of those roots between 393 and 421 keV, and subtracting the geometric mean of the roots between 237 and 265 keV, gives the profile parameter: -1.10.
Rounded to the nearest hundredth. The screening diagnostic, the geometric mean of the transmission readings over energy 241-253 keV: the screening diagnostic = 1.28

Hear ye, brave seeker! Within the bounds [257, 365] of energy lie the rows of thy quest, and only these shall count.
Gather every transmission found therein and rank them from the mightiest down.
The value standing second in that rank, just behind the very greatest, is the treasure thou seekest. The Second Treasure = 1.39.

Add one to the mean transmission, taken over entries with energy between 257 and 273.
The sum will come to 2.28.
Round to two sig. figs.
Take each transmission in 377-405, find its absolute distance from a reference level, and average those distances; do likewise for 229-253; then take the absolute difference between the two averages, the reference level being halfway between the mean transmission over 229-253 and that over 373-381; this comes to 0.016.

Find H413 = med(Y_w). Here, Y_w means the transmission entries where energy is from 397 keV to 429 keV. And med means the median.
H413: 1.41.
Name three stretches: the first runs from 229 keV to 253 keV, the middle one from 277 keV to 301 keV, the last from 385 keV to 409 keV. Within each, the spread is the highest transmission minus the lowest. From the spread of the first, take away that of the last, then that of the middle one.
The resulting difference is -0.11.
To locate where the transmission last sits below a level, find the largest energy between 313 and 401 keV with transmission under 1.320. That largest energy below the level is 391.0 keV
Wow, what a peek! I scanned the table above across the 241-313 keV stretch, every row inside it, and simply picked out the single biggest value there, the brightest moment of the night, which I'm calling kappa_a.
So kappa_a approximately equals 1.36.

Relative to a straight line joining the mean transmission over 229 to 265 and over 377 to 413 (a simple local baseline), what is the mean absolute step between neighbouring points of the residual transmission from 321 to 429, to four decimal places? 0.0446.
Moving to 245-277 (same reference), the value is 0.0353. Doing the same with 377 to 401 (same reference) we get 0.0325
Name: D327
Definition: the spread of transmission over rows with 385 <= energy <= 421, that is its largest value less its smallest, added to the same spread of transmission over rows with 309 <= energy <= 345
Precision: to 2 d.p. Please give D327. 0.24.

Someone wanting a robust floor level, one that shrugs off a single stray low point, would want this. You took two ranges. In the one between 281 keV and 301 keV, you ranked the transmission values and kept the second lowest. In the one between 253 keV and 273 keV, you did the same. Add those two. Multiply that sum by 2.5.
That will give 6.25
